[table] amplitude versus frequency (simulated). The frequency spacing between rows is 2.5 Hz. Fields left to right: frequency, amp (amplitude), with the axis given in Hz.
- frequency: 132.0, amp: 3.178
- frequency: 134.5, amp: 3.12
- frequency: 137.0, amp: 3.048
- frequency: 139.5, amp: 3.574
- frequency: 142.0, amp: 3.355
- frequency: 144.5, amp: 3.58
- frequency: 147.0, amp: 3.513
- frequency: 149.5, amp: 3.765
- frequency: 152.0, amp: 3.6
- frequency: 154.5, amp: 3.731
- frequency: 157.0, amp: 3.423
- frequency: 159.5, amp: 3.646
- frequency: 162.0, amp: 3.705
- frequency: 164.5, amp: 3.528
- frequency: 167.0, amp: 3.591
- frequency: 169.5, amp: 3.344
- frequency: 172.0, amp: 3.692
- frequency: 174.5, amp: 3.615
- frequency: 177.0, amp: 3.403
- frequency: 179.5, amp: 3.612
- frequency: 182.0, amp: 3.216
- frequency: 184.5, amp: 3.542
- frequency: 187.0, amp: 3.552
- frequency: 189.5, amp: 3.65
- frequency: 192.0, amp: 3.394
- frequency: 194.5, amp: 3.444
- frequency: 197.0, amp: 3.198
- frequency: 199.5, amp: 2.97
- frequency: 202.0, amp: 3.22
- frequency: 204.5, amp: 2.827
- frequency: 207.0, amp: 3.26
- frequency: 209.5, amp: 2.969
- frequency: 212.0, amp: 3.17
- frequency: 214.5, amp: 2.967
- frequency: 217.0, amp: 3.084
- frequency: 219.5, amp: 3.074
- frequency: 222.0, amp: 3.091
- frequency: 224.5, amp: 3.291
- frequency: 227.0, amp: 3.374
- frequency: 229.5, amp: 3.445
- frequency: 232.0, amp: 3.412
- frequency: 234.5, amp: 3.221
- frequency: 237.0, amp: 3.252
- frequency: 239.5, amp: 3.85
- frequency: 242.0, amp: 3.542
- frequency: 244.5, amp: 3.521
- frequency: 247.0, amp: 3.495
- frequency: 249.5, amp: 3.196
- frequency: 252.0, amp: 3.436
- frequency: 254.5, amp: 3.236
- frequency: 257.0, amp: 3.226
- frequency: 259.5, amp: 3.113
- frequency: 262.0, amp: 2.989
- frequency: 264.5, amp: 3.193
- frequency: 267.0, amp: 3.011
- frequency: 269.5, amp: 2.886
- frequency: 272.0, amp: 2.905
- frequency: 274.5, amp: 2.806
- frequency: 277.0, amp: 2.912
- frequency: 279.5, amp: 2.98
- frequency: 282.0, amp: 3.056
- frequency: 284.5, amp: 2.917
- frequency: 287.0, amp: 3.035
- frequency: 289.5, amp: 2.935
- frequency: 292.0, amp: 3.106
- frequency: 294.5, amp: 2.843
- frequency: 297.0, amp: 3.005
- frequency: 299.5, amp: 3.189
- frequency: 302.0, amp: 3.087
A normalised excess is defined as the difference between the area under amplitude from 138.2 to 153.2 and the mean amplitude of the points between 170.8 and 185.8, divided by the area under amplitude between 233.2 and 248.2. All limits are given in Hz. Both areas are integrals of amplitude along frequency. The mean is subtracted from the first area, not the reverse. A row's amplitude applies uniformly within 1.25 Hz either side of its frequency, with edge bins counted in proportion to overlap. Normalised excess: 0.96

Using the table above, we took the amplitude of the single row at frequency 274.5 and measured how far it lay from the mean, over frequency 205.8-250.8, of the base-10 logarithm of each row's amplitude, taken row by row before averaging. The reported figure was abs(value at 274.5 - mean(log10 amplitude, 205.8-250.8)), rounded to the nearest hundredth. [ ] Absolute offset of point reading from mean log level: 2.29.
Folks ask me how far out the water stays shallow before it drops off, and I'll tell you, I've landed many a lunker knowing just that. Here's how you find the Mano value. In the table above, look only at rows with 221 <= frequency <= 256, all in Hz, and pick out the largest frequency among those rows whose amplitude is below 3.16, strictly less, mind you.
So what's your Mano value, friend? 222.0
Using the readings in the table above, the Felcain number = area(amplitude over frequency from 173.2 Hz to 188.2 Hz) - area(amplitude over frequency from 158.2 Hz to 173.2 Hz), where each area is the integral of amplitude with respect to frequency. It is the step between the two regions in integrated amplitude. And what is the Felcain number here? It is -1.4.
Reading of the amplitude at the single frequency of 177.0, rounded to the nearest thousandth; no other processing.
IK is 3.403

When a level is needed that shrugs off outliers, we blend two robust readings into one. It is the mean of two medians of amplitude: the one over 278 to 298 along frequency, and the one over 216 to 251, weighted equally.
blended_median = 3.16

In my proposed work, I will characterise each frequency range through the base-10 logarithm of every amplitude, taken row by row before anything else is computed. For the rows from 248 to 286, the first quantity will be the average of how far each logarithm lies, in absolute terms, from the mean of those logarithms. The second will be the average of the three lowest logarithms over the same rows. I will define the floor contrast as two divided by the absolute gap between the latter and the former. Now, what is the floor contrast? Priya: 4.6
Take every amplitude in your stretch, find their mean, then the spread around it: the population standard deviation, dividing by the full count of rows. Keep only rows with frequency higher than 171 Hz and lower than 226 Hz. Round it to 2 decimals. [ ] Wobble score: 0.25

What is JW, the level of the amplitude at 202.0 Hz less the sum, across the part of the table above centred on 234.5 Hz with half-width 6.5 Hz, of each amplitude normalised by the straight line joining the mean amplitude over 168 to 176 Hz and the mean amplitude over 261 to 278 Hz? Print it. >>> -2.2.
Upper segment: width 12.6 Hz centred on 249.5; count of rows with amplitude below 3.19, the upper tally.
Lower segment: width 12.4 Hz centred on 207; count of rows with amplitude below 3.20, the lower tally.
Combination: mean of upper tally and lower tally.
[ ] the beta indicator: 1.50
